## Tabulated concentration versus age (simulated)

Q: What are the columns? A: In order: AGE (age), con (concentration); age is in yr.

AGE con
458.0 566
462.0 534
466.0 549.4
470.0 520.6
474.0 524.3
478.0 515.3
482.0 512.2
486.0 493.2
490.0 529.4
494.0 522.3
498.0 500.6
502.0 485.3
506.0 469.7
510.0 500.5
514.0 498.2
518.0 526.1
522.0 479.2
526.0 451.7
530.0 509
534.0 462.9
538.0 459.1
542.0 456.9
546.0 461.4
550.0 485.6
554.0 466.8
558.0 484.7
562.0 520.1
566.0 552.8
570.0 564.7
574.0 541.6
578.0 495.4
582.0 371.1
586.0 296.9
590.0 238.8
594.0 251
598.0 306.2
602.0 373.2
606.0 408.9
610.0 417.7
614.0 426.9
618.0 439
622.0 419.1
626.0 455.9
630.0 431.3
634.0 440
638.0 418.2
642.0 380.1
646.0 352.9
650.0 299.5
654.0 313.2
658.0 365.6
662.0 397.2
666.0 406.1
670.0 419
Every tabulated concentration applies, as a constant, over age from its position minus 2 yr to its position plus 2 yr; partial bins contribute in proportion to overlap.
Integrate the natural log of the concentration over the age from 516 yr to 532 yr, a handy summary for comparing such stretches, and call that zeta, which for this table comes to 99.1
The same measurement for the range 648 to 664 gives 93.3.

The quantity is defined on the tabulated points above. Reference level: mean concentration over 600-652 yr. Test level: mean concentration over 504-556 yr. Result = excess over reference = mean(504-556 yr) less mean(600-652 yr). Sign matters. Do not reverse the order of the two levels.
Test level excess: 74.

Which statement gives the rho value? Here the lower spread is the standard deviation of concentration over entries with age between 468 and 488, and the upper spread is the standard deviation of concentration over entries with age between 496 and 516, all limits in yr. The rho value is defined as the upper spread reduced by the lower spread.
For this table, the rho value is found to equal 1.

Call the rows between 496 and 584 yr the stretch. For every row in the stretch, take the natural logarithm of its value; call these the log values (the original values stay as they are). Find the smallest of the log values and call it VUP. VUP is 5.92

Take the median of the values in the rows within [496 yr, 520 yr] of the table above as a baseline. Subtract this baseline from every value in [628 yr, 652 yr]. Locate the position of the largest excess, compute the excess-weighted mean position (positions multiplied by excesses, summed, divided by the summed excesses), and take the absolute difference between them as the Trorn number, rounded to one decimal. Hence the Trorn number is 8.8 yr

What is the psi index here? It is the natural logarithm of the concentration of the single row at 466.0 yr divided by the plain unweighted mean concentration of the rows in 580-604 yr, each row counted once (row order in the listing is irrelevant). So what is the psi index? 0.6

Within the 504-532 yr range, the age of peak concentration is 518.0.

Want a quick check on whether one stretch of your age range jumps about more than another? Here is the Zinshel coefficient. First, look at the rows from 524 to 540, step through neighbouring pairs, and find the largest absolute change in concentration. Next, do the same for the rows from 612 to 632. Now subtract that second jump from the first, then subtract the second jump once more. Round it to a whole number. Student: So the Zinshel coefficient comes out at -16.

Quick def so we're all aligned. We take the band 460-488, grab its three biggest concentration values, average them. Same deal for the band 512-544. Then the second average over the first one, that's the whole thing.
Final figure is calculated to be 0.95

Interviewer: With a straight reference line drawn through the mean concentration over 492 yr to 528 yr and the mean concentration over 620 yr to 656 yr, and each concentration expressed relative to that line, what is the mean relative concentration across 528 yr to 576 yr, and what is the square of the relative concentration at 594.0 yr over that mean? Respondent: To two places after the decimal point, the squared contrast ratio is 0.30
